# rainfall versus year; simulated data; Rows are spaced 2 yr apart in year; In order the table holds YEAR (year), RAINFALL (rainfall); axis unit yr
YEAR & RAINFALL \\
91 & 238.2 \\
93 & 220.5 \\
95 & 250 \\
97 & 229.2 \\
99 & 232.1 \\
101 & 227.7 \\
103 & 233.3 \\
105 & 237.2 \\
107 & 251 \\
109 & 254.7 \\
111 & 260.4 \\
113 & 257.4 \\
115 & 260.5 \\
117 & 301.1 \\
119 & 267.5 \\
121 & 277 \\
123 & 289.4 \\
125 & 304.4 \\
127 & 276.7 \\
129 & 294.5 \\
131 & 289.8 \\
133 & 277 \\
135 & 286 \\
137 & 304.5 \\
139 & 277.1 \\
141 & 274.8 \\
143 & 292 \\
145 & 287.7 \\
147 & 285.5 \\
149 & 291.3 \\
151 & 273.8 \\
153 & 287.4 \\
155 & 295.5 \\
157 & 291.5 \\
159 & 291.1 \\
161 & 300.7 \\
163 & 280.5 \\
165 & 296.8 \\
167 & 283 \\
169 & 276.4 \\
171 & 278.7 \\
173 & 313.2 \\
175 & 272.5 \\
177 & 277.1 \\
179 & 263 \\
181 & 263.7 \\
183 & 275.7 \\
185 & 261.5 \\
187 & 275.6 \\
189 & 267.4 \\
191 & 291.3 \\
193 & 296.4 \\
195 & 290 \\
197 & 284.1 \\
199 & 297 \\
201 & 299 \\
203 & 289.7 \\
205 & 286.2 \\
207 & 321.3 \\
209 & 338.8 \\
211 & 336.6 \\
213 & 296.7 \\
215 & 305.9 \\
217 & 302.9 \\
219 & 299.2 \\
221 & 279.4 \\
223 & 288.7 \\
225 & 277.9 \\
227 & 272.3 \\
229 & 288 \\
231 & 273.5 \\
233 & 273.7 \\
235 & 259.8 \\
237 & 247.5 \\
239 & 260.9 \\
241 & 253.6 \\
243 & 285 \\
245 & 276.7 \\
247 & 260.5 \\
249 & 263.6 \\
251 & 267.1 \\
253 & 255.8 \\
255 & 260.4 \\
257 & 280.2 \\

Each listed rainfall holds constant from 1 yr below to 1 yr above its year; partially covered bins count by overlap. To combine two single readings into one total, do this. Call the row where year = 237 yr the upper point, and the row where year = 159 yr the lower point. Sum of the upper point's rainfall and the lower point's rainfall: 539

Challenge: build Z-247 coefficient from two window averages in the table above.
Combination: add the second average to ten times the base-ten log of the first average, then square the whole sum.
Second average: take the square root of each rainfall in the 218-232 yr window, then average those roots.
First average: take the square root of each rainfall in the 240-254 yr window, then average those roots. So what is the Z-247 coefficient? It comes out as 837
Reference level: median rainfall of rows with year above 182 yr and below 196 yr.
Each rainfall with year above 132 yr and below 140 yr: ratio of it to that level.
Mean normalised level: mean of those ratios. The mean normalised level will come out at 1.04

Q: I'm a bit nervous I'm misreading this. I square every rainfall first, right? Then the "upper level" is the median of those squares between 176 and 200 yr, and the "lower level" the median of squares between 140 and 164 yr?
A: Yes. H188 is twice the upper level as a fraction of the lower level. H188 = 1.82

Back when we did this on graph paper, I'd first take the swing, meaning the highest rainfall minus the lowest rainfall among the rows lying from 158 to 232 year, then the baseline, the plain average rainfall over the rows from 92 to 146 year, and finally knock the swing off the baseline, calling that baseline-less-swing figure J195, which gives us 190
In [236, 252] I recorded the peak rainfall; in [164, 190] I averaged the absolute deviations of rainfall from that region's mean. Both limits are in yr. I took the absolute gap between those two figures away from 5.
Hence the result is -270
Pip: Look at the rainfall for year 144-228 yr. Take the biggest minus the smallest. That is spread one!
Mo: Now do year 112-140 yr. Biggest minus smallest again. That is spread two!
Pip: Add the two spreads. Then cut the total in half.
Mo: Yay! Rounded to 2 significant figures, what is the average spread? 62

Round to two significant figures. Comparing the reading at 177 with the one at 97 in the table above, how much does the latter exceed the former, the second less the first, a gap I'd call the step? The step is -48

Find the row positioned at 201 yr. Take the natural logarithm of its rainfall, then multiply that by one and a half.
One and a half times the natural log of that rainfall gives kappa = 8.55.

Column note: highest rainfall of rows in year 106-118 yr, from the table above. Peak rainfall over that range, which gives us 301.1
